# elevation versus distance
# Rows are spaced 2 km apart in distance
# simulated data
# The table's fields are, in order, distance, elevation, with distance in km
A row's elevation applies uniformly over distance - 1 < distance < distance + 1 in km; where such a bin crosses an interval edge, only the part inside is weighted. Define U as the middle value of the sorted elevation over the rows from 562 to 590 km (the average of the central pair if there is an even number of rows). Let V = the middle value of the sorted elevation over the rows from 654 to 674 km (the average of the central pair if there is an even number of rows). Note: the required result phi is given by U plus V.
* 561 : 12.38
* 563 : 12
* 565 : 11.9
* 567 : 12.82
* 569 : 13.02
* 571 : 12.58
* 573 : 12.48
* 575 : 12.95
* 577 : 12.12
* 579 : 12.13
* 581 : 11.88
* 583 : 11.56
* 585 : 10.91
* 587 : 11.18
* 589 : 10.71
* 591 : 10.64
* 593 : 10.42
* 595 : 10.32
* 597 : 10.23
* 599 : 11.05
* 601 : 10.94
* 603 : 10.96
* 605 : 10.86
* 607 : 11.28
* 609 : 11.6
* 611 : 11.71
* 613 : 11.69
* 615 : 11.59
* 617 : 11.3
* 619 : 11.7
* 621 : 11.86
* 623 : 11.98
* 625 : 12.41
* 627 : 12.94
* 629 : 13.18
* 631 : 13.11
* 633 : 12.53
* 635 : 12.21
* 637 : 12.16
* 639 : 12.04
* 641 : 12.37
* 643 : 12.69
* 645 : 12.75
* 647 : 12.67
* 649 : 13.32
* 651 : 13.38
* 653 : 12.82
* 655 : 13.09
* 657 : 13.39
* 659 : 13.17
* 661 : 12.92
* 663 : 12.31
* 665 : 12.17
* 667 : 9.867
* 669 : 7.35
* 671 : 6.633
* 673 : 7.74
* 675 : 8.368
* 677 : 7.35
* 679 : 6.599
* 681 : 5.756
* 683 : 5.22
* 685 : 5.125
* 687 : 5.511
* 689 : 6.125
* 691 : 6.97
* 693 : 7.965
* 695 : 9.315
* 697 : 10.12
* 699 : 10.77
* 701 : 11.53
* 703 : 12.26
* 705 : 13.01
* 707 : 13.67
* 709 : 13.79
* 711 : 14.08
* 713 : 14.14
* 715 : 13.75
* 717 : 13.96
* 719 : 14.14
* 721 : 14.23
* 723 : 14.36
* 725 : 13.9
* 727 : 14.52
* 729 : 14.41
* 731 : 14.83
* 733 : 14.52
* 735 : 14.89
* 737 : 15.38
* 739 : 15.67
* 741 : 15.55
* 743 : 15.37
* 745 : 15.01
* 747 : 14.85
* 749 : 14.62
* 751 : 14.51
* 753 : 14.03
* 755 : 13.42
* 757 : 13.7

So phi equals 24.3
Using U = 12.1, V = 12.2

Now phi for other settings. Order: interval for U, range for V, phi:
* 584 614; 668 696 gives 17.7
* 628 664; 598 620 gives 24.1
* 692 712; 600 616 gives 23.3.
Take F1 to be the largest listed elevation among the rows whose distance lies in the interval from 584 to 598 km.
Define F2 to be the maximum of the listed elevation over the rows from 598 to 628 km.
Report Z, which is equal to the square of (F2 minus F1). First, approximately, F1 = 11.18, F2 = 12.94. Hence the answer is 3.1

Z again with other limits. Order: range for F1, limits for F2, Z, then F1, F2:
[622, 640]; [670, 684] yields 23.2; 13.18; 8.368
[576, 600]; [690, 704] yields 0.0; 12.13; 12.26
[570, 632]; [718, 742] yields 6.2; 13.18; 15.67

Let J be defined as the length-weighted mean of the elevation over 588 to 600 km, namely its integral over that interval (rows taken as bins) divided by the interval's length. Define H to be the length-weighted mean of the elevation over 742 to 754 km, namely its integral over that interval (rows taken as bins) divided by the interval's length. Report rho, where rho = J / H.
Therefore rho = 0.72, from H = 14.7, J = 11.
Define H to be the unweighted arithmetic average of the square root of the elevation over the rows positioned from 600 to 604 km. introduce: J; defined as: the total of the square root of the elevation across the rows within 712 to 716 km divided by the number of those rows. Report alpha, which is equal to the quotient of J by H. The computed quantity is 1.1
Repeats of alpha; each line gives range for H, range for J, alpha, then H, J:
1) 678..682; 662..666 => 1.4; 2.5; 3.50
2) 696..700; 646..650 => 1.1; 3.2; 3.60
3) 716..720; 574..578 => 0.9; 3.7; 3.54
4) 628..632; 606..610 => 0.9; 3.6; 3.38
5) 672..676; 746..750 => 1.4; 2.8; 3.84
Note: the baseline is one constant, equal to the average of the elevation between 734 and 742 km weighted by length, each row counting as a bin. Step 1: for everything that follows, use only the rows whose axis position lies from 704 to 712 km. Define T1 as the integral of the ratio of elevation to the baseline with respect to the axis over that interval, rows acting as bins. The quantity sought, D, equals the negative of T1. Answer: -7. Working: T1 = 7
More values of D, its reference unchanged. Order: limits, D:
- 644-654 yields -8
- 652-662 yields -9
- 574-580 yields -5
